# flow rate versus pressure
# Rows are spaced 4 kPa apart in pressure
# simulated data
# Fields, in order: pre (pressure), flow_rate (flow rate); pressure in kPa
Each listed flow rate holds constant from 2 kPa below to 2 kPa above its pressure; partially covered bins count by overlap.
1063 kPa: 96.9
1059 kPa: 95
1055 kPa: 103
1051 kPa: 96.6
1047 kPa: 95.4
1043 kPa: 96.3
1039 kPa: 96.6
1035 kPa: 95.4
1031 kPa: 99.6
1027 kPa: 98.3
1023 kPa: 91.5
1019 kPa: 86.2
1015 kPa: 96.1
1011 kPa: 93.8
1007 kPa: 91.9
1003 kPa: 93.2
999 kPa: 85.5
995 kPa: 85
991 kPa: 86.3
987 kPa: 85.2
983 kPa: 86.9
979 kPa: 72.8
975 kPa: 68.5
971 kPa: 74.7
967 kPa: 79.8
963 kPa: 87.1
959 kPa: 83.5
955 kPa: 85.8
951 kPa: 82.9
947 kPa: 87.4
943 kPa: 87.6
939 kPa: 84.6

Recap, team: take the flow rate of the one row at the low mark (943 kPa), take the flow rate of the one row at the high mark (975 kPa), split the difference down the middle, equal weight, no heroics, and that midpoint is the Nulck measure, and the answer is 78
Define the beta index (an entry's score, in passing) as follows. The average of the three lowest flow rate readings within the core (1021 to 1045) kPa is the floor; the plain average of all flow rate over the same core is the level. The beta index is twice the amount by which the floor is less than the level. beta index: 3.8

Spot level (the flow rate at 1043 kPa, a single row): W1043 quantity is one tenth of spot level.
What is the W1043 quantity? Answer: 9.6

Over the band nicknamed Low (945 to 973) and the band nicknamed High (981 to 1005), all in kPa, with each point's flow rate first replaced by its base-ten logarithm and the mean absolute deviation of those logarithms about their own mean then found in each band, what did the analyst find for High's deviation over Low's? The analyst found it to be 0.56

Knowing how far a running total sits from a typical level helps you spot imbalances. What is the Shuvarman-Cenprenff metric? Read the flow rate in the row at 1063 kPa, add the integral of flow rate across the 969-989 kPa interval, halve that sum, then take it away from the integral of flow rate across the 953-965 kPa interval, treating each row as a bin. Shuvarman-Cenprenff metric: 201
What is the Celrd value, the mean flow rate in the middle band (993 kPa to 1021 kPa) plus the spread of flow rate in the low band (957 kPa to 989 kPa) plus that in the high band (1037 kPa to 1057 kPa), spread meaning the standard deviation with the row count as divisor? 99.6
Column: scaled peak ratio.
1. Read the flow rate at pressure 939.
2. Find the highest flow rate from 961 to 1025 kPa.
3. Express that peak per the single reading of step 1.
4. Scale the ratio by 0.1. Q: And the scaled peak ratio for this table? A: 0.1136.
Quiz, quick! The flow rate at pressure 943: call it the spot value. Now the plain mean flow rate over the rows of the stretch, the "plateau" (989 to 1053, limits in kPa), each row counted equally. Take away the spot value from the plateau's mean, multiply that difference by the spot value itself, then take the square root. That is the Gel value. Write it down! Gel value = 22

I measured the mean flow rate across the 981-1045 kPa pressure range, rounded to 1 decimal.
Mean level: 91.7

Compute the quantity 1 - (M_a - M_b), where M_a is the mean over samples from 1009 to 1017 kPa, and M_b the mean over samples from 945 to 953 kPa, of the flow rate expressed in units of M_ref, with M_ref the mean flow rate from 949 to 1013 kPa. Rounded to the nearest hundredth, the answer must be 0.88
